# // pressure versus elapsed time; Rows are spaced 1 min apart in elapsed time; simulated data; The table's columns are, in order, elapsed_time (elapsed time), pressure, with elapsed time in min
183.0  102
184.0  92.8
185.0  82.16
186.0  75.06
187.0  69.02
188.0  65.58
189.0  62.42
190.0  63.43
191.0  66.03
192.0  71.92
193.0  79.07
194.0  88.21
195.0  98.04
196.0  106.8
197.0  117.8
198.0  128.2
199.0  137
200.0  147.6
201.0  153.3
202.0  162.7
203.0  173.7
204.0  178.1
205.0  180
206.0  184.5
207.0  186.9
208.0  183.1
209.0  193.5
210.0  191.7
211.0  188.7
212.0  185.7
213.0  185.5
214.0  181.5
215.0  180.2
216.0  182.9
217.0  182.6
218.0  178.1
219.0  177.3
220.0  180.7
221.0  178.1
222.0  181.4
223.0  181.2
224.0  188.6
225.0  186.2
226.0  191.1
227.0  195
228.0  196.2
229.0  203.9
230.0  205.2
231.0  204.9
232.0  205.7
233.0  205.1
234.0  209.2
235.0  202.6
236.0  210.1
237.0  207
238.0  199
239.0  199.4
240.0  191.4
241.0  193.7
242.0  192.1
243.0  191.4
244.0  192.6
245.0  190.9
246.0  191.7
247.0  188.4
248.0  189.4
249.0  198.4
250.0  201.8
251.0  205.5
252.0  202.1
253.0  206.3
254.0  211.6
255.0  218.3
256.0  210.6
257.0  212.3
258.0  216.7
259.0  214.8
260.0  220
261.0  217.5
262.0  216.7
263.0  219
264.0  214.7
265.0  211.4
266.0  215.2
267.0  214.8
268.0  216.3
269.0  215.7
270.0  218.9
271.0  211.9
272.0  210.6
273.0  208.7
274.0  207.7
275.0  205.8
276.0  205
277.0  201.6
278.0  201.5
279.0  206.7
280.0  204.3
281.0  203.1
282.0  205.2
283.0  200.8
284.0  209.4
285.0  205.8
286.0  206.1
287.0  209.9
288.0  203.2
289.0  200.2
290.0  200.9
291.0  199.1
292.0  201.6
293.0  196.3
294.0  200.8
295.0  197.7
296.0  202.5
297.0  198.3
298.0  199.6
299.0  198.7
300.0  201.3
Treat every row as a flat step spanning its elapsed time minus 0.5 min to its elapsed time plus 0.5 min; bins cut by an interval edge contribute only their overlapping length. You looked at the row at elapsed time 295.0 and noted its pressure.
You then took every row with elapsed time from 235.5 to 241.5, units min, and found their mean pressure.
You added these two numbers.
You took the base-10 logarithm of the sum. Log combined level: 2.60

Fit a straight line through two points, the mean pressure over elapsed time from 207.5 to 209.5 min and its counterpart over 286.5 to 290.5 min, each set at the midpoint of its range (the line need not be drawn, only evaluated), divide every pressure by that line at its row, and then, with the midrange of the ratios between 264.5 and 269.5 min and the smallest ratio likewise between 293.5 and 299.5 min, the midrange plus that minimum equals 2.04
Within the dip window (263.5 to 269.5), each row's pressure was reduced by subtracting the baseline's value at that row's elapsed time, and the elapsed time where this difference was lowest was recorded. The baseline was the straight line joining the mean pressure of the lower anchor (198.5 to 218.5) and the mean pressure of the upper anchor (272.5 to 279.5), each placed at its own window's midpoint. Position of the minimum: 265.0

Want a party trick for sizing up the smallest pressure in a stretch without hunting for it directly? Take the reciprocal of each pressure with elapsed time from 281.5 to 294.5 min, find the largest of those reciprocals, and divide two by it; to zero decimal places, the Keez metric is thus 393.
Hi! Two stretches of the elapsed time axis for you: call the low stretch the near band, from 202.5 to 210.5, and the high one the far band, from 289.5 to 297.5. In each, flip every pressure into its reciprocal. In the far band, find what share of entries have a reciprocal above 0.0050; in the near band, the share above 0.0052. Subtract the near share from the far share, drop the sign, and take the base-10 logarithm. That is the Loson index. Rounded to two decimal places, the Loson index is -0.43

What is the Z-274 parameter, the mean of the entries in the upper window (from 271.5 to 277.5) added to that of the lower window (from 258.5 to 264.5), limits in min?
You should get 424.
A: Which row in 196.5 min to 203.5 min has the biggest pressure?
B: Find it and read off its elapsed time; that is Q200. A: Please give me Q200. 203.0 min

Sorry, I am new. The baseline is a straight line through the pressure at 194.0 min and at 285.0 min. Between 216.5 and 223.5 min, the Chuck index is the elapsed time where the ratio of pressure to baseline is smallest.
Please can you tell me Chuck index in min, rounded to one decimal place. 223.0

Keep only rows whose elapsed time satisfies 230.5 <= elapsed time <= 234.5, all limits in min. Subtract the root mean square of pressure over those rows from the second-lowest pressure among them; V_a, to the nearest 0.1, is -1.1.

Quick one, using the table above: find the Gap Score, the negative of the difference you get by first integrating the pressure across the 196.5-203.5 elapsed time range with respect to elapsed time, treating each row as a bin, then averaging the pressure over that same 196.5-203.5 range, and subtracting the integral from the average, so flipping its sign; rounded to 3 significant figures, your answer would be 875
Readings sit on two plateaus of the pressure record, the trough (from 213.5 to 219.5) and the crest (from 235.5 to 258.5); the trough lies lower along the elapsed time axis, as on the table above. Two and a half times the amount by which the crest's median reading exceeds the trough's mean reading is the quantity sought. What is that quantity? 47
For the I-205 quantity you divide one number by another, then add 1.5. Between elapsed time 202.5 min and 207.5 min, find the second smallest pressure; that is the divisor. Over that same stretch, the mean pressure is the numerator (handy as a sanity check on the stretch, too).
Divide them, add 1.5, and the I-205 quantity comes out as 2.51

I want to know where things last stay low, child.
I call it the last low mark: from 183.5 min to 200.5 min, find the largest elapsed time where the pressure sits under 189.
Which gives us 200.0 min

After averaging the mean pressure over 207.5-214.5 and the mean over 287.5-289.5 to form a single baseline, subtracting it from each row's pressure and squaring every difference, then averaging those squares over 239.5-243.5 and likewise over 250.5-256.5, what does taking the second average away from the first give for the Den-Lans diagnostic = -236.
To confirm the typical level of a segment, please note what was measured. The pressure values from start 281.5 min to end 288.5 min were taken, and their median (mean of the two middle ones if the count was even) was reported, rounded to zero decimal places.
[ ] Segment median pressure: 206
